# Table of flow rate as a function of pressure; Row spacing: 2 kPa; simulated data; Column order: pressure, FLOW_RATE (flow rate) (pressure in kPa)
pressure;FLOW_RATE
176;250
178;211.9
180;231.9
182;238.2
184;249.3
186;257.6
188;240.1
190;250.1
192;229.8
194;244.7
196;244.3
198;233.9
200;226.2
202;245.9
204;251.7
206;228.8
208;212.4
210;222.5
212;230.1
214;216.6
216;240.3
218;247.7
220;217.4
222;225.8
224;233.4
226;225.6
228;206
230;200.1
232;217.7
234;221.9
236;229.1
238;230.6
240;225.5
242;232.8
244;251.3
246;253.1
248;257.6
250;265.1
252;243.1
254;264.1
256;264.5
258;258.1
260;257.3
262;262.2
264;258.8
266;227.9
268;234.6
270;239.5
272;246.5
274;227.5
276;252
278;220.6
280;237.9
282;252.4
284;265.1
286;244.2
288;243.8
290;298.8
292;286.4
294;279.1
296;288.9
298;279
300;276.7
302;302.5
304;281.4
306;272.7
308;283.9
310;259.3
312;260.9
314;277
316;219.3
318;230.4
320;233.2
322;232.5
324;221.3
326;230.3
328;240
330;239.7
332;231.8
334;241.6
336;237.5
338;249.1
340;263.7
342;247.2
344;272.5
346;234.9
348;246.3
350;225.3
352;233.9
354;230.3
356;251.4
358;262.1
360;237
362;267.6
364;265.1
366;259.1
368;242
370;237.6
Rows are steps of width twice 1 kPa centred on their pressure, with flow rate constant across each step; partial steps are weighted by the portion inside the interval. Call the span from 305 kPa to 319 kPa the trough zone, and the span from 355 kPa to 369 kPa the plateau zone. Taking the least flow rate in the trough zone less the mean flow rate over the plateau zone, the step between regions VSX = -36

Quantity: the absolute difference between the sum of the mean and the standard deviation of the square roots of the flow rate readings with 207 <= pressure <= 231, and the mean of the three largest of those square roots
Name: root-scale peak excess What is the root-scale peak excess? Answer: 0.1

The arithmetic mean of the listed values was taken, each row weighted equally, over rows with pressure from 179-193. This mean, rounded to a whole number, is 242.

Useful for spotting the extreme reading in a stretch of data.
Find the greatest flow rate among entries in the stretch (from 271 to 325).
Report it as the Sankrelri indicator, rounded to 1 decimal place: 302.5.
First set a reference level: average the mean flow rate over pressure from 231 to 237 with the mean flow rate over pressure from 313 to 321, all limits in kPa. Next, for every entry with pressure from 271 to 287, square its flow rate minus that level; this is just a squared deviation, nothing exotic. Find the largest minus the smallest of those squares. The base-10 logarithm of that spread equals 3.05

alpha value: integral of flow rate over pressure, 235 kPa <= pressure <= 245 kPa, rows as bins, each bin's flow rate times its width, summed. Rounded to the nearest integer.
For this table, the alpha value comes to 2339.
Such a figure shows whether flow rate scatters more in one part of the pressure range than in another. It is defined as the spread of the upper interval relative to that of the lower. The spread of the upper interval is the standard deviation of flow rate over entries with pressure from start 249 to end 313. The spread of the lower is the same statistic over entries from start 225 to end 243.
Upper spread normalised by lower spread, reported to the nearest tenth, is 1.9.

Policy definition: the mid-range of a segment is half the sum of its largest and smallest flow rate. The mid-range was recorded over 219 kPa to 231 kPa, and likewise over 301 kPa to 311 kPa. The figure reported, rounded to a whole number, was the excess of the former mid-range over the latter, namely -64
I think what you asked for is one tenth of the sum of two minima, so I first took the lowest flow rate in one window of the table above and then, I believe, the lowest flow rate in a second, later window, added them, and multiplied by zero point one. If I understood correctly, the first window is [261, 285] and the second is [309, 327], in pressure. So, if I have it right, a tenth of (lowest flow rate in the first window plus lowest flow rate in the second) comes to 44.0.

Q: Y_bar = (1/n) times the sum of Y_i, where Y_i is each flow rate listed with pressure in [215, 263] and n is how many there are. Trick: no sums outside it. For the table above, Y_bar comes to 239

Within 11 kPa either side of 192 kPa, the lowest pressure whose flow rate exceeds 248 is 184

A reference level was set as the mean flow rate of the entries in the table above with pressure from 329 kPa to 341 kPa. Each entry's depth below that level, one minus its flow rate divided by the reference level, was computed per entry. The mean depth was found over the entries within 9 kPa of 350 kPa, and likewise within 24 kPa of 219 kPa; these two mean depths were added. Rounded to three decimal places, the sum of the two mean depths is 0.062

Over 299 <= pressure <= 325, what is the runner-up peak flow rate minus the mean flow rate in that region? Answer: 26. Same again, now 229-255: 26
